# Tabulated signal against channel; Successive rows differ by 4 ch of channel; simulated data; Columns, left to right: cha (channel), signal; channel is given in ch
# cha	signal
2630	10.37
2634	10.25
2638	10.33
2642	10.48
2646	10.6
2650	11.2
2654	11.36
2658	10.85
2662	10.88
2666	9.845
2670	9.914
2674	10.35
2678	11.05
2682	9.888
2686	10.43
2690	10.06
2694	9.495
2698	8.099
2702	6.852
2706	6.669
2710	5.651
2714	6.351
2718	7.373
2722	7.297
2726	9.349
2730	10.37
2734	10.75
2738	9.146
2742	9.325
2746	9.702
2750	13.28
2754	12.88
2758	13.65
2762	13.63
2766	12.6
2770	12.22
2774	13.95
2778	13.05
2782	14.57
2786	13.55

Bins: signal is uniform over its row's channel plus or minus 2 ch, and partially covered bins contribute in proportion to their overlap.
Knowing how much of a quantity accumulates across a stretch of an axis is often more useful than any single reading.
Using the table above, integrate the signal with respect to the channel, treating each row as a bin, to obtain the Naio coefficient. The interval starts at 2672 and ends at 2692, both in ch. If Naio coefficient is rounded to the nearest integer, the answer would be 207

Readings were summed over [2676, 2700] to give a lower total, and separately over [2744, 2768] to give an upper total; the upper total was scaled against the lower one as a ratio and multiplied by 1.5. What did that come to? 1.9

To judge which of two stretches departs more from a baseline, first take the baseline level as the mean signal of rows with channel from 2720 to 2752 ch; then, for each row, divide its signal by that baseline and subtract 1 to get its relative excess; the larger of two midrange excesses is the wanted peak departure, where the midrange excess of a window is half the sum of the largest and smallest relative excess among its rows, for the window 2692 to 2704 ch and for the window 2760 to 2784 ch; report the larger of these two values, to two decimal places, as 0.35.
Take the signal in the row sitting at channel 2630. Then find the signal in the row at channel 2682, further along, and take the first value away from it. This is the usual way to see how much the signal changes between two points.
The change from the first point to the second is 0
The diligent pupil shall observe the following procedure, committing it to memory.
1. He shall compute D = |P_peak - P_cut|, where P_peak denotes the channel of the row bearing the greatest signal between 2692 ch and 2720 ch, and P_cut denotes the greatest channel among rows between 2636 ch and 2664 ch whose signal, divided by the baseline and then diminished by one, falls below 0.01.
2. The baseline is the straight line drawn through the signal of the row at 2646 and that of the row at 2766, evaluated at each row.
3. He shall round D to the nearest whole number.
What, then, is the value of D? 32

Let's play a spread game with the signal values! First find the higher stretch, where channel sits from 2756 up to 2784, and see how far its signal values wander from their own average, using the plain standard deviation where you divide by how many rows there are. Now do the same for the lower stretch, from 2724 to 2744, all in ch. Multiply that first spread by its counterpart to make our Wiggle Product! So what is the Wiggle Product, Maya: 0.48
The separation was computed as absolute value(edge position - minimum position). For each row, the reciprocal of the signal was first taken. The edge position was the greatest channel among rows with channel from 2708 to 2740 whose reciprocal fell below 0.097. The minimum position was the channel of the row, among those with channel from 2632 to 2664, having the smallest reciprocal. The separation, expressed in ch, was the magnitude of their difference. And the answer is 80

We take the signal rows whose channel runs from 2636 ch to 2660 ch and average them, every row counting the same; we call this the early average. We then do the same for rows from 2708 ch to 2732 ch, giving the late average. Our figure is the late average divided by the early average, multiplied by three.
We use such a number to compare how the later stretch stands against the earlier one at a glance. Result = 2.1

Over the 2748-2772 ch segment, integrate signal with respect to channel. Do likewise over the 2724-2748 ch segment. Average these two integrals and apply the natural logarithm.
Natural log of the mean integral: 5.61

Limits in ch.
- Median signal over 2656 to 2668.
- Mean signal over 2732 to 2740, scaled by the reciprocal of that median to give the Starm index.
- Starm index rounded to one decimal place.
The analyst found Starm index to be 0.9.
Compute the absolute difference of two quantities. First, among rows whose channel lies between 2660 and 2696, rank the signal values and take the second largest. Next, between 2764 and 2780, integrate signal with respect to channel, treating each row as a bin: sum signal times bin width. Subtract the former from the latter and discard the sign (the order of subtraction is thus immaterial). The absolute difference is 196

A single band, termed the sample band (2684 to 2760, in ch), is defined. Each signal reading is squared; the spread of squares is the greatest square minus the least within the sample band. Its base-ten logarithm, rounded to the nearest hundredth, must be 2.19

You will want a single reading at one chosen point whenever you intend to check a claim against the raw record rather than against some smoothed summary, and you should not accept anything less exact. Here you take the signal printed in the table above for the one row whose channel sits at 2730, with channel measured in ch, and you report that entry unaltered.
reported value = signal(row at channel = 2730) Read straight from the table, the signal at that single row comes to 10.37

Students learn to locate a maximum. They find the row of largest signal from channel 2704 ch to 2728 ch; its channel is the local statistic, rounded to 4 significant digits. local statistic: 2726 ch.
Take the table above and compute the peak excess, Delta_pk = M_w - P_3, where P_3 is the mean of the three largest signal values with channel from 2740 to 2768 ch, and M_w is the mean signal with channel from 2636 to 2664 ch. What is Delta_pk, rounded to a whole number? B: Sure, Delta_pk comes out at -3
